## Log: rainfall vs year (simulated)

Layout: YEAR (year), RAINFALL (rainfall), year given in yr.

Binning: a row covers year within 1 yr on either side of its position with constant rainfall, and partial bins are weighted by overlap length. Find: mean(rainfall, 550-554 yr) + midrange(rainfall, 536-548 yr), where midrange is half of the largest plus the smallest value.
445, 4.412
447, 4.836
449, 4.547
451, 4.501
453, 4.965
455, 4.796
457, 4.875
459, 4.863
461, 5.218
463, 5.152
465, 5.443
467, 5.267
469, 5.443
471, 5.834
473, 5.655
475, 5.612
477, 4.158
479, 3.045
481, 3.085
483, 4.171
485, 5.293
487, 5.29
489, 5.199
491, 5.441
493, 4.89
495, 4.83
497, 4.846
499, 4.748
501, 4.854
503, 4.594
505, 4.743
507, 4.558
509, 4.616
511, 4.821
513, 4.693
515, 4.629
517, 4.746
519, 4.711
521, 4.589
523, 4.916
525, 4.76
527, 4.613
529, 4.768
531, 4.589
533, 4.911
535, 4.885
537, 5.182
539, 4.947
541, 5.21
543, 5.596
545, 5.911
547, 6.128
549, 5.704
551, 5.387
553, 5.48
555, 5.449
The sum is 11.0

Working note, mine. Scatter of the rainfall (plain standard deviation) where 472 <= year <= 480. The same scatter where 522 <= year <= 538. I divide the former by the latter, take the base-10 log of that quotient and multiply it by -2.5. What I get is -2.0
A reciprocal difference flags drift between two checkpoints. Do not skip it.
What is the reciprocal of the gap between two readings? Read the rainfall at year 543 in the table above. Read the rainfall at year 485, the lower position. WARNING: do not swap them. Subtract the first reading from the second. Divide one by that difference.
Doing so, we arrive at -3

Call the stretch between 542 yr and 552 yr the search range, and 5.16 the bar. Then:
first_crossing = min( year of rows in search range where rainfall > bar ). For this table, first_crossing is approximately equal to 543 yr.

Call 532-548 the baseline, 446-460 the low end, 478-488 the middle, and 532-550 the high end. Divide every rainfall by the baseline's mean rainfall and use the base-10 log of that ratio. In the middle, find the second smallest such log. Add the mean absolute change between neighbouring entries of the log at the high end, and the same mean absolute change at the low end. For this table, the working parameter -0.20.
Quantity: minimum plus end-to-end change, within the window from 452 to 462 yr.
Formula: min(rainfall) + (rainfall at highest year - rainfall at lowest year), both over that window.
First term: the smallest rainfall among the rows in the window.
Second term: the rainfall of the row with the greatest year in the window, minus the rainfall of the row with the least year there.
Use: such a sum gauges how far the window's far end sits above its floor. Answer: 5.05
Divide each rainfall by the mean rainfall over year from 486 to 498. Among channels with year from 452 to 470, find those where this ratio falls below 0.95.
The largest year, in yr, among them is 455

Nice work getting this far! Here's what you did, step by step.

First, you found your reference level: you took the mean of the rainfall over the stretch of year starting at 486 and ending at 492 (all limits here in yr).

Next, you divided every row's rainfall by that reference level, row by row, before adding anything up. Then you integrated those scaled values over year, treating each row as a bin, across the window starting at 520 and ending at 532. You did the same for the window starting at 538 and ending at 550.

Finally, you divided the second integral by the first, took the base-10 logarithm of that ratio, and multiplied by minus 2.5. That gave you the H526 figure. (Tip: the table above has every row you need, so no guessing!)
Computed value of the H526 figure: -0.19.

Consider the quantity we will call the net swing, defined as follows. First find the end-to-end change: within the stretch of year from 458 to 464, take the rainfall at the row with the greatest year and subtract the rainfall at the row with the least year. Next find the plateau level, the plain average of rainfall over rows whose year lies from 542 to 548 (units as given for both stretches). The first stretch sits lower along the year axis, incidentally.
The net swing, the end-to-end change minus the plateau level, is -5.6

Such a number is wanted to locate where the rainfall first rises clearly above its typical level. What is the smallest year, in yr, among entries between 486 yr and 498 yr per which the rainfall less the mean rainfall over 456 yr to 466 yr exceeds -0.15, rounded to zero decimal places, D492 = 487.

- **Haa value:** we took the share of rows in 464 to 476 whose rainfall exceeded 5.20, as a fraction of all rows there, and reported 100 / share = 100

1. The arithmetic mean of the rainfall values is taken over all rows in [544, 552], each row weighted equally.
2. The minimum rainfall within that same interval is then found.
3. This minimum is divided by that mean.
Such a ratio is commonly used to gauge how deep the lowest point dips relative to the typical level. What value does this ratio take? 0.932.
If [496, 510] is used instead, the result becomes 0.968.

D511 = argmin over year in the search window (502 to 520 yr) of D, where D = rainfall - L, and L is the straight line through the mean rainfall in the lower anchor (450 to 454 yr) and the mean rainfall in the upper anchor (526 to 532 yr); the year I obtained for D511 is 507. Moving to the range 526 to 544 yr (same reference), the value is 531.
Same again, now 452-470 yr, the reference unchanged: 455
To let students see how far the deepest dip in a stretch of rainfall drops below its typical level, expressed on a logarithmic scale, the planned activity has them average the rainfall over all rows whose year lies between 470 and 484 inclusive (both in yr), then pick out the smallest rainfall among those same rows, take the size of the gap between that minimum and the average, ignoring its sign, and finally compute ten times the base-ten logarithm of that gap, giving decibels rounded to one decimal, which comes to 1.7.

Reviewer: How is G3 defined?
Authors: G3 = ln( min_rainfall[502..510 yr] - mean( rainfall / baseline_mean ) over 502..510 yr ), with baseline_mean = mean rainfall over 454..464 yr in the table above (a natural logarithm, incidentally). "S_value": 1.29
